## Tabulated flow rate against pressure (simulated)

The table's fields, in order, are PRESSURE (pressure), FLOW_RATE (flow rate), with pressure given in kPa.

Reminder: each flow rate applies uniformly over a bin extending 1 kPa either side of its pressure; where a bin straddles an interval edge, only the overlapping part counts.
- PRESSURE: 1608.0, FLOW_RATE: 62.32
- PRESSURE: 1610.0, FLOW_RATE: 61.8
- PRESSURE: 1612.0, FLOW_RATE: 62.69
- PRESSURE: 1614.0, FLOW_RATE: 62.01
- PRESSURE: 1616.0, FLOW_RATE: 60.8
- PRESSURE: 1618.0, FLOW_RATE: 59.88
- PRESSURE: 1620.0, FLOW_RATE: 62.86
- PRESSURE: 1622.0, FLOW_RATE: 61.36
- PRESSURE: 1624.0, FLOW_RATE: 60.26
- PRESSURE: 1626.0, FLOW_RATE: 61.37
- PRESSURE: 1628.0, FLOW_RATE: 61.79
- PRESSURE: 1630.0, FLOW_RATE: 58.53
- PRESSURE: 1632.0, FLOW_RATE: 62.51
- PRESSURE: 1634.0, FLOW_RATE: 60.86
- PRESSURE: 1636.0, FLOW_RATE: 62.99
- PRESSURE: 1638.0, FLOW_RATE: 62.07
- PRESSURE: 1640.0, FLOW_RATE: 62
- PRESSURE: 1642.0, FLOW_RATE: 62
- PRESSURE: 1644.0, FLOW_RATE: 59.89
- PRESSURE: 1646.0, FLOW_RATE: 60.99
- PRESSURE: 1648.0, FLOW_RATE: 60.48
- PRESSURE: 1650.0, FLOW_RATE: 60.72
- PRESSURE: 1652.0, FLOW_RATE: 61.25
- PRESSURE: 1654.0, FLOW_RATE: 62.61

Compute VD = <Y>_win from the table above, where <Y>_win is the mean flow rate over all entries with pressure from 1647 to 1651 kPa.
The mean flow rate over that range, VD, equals 60.6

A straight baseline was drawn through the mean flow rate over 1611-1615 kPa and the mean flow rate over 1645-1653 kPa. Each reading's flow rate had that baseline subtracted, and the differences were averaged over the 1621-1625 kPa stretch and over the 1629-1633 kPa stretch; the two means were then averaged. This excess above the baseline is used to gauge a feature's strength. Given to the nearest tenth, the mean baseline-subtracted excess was -1.1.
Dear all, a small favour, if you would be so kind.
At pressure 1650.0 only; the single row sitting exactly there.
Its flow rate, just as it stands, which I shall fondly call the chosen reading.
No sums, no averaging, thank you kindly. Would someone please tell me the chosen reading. 60.72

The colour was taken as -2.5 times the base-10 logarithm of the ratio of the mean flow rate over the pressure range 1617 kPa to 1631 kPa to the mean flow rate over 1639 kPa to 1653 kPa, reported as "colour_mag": 0.003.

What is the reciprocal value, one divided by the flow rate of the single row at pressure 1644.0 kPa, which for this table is 0.0167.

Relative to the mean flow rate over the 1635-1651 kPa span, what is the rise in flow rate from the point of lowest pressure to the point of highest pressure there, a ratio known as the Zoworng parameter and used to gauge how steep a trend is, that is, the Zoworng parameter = -0.037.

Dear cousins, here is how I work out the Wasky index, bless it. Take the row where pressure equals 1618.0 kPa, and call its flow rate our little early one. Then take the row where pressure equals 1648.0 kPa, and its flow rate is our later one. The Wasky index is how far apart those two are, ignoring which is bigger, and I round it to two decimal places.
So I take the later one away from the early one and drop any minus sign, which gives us 0.60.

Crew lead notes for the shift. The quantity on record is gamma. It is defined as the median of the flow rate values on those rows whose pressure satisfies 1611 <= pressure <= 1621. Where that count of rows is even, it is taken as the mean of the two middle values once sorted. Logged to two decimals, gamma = 62.01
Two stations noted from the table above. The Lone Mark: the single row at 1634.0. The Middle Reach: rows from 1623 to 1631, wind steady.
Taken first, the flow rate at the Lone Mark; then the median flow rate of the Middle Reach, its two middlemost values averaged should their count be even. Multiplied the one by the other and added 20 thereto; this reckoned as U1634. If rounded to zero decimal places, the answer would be 3721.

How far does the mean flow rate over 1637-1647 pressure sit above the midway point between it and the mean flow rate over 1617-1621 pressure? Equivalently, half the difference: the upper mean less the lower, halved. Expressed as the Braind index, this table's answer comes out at 0.0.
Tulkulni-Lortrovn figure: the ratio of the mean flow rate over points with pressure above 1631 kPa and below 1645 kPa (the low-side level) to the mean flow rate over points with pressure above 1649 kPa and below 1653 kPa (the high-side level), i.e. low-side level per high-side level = 1.013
